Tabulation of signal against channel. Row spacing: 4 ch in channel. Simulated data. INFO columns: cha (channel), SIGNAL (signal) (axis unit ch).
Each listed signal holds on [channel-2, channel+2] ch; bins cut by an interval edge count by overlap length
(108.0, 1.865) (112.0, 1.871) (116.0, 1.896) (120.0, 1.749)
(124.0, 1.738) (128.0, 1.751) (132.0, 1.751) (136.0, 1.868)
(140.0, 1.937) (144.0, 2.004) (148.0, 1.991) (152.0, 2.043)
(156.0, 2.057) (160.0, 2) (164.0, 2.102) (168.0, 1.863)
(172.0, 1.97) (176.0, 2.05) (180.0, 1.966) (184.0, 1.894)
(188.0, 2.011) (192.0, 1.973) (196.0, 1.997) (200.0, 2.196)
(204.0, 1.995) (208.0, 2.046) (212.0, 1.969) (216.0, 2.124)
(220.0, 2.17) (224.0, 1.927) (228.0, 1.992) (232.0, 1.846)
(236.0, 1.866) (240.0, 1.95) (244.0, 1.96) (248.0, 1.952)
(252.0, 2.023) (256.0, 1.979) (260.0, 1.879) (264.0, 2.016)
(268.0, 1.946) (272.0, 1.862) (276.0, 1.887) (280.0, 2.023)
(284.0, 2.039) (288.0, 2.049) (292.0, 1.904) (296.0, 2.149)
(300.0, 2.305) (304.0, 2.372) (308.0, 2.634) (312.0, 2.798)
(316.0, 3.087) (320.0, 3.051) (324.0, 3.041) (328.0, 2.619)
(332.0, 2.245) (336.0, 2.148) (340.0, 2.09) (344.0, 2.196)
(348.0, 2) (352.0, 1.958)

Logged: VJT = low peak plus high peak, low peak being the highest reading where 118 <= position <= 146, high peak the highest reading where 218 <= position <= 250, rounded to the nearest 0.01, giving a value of 4.17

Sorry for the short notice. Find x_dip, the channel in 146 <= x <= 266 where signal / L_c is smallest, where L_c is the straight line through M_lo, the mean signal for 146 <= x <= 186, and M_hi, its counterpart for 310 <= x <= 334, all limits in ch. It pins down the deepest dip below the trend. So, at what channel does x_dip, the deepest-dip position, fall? 260.0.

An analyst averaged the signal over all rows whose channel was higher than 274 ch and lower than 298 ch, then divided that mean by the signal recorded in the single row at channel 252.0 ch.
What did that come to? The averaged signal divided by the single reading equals 0.99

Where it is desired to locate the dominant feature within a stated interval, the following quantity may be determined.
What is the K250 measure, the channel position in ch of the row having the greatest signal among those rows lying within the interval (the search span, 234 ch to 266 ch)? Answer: 252.0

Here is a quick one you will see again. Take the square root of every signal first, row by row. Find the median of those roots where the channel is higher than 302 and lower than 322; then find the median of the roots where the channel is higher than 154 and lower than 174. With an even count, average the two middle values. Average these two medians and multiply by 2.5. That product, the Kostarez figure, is 3.86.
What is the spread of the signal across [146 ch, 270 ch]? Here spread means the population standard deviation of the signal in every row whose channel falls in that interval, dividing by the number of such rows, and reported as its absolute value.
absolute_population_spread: 0.082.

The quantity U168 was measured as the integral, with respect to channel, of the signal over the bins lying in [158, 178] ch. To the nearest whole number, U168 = 40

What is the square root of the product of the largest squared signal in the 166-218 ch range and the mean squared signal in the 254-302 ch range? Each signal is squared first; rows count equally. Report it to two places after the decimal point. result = 4.41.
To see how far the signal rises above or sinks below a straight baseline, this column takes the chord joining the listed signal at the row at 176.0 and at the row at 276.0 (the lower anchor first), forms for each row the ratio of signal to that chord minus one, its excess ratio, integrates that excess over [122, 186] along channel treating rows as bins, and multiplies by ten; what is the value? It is -45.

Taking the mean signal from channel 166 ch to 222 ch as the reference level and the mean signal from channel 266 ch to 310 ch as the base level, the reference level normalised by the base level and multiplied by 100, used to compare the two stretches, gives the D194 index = 96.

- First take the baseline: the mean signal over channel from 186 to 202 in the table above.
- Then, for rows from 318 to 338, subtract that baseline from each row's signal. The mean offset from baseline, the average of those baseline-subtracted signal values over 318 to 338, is 0.58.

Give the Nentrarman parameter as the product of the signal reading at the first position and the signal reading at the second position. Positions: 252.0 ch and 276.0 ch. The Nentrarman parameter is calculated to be 3.82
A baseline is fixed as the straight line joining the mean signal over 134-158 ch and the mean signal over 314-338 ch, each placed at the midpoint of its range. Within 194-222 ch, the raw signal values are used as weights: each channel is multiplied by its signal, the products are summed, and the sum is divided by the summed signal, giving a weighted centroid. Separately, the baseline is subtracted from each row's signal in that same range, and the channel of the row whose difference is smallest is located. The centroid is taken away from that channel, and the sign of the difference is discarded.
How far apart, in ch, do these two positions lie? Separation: 3.9 ch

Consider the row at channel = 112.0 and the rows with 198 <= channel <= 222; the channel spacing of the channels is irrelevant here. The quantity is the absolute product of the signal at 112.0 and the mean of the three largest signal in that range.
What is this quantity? 4.05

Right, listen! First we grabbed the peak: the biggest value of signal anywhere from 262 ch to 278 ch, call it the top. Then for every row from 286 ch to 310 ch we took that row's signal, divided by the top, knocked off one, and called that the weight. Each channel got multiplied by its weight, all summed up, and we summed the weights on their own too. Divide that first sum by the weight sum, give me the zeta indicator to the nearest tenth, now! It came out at 304.8 ch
